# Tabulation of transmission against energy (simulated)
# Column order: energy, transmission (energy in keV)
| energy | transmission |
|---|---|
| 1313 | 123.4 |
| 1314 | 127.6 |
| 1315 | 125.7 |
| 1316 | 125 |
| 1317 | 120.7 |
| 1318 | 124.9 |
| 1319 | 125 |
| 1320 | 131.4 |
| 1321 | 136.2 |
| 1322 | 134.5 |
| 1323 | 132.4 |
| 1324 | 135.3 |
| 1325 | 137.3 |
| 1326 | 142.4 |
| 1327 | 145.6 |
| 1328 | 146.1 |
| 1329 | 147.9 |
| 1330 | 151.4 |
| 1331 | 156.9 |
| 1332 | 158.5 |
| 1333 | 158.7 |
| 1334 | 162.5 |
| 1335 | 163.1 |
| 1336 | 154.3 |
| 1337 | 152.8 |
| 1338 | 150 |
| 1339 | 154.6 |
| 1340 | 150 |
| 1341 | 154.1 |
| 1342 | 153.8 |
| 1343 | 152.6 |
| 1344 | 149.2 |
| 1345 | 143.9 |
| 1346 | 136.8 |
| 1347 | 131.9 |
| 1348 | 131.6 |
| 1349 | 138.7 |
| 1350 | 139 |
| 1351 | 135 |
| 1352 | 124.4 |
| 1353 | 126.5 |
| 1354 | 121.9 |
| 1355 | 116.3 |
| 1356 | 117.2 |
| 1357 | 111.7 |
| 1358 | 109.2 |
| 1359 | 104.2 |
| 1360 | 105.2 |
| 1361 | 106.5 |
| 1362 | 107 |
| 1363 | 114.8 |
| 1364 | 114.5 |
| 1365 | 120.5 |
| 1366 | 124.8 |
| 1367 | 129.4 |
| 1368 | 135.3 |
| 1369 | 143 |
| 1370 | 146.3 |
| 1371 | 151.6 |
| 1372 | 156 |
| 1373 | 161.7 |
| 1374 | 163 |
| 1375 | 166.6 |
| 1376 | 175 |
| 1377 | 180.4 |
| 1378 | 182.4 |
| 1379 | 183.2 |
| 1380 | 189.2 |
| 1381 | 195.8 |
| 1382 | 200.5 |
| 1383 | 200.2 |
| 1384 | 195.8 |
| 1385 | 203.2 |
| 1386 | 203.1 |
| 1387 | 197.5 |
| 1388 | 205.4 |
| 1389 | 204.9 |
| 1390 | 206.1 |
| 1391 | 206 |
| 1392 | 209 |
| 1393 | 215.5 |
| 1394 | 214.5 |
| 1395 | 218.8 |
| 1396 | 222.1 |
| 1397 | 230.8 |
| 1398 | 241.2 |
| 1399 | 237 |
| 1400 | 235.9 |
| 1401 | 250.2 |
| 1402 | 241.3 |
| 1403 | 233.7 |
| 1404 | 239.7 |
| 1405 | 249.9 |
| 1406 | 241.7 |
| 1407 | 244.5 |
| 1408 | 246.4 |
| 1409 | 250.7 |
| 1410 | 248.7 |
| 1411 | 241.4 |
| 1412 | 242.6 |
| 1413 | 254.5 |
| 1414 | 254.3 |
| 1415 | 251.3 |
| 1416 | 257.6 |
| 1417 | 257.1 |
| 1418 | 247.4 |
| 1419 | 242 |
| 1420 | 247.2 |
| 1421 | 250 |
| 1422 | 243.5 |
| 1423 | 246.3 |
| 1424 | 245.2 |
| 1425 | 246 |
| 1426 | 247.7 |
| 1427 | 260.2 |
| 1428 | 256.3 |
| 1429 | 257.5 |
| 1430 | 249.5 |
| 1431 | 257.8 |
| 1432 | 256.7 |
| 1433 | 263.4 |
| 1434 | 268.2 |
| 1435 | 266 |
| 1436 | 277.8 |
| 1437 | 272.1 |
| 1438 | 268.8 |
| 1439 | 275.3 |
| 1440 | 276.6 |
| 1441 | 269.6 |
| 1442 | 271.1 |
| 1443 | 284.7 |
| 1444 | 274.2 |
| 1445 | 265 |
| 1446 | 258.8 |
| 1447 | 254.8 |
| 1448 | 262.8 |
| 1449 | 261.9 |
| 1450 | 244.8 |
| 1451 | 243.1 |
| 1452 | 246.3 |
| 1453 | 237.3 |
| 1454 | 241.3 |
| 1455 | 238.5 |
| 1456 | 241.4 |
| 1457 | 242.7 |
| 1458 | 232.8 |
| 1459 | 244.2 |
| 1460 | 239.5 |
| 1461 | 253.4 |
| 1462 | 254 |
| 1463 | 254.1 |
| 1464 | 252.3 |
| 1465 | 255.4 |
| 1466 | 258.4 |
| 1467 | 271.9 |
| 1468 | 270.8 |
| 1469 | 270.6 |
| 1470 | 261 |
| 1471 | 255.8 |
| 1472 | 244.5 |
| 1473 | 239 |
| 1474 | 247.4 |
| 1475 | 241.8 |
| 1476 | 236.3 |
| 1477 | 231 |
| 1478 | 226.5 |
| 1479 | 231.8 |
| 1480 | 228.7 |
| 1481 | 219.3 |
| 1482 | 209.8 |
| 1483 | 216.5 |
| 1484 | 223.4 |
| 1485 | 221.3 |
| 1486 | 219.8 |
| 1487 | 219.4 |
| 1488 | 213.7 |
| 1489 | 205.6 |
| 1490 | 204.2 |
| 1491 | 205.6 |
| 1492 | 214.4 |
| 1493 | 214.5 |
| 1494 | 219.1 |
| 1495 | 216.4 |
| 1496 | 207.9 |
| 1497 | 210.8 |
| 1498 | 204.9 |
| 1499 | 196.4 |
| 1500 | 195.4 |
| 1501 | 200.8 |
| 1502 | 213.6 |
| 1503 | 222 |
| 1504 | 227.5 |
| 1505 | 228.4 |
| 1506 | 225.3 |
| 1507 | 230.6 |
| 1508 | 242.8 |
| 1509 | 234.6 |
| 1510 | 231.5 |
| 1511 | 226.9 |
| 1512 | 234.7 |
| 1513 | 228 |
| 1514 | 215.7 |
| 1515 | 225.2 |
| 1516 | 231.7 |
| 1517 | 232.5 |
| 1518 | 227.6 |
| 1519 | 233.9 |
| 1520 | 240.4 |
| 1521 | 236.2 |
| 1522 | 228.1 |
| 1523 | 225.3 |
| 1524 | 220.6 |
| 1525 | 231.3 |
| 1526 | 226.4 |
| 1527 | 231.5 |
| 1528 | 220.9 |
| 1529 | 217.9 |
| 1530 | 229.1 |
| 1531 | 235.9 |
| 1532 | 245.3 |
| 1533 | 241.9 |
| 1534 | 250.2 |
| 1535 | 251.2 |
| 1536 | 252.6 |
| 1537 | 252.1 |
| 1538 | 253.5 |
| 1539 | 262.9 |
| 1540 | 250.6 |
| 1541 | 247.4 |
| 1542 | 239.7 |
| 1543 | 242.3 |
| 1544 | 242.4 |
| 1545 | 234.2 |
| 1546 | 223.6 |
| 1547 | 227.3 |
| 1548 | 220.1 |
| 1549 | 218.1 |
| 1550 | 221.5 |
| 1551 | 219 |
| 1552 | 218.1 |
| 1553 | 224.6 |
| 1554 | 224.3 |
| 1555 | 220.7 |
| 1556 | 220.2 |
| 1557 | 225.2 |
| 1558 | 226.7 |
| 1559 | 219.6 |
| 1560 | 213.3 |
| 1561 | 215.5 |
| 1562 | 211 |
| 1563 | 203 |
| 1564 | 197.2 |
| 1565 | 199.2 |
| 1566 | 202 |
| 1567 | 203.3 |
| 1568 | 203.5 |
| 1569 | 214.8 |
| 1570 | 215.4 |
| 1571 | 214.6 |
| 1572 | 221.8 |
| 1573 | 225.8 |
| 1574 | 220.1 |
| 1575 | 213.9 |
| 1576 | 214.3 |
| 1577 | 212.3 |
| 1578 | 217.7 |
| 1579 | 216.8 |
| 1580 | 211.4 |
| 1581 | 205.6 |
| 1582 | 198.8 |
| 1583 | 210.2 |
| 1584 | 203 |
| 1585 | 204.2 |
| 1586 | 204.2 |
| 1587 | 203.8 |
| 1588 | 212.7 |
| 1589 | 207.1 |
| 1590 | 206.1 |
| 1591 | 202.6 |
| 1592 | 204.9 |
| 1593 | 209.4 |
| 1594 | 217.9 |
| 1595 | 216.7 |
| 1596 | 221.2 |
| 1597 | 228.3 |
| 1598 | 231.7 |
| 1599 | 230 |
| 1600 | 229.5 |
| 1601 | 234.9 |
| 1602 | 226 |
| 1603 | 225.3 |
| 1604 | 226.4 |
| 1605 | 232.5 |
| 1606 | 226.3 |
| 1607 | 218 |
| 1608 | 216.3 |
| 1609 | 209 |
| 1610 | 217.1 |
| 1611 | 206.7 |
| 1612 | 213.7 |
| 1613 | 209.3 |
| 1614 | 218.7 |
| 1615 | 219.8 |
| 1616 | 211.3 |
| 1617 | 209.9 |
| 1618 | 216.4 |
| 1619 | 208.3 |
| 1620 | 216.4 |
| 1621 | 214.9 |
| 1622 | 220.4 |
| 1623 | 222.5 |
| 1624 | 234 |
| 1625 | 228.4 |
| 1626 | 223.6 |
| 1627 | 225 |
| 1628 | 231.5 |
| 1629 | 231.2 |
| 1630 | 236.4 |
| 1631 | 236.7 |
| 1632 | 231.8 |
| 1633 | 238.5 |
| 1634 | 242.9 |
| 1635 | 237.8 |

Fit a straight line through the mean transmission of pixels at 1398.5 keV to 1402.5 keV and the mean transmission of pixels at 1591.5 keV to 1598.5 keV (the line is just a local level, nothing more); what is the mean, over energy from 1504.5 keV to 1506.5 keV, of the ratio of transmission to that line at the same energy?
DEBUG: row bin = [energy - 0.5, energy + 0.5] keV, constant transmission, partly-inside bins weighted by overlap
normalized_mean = 1.0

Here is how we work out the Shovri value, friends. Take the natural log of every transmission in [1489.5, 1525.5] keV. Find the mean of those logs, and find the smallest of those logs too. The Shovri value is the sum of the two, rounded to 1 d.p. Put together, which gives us 10.7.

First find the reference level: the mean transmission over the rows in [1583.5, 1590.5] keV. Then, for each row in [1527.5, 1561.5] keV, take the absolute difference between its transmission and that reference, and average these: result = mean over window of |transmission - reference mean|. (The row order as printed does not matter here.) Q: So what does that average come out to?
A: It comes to 27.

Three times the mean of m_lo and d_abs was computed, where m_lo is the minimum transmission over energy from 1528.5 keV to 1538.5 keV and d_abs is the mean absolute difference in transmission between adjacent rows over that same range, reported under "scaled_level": 334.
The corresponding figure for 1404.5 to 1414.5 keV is 369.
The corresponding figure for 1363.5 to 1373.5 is 180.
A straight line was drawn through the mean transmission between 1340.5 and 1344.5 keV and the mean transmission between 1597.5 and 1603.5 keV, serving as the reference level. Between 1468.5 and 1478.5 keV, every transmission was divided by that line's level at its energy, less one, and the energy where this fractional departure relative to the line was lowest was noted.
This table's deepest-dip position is 1478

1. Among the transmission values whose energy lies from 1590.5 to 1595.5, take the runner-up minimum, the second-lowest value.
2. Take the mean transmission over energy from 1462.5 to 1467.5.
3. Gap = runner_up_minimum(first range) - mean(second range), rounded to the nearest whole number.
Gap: -54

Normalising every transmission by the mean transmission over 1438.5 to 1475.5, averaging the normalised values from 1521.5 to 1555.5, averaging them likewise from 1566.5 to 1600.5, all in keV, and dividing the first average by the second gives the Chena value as 1.10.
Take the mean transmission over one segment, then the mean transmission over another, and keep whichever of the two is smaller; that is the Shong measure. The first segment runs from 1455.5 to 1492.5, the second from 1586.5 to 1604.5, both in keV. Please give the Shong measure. 219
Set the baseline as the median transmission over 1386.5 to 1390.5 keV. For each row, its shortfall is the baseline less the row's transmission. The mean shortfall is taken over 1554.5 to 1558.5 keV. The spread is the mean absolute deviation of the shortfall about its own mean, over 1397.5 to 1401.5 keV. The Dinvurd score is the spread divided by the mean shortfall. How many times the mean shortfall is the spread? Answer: -0.26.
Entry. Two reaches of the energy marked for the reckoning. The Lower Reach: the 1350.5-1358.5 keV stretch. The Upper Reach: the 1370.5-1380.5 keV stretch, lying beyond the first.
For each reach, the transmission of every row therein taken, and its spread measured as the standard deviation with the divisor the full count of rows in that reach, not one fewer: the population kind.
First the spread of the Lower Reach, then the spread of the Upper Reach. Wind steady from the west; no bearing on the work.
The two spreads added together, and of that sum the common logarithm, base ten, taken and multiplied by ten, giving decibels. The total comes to 13.0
